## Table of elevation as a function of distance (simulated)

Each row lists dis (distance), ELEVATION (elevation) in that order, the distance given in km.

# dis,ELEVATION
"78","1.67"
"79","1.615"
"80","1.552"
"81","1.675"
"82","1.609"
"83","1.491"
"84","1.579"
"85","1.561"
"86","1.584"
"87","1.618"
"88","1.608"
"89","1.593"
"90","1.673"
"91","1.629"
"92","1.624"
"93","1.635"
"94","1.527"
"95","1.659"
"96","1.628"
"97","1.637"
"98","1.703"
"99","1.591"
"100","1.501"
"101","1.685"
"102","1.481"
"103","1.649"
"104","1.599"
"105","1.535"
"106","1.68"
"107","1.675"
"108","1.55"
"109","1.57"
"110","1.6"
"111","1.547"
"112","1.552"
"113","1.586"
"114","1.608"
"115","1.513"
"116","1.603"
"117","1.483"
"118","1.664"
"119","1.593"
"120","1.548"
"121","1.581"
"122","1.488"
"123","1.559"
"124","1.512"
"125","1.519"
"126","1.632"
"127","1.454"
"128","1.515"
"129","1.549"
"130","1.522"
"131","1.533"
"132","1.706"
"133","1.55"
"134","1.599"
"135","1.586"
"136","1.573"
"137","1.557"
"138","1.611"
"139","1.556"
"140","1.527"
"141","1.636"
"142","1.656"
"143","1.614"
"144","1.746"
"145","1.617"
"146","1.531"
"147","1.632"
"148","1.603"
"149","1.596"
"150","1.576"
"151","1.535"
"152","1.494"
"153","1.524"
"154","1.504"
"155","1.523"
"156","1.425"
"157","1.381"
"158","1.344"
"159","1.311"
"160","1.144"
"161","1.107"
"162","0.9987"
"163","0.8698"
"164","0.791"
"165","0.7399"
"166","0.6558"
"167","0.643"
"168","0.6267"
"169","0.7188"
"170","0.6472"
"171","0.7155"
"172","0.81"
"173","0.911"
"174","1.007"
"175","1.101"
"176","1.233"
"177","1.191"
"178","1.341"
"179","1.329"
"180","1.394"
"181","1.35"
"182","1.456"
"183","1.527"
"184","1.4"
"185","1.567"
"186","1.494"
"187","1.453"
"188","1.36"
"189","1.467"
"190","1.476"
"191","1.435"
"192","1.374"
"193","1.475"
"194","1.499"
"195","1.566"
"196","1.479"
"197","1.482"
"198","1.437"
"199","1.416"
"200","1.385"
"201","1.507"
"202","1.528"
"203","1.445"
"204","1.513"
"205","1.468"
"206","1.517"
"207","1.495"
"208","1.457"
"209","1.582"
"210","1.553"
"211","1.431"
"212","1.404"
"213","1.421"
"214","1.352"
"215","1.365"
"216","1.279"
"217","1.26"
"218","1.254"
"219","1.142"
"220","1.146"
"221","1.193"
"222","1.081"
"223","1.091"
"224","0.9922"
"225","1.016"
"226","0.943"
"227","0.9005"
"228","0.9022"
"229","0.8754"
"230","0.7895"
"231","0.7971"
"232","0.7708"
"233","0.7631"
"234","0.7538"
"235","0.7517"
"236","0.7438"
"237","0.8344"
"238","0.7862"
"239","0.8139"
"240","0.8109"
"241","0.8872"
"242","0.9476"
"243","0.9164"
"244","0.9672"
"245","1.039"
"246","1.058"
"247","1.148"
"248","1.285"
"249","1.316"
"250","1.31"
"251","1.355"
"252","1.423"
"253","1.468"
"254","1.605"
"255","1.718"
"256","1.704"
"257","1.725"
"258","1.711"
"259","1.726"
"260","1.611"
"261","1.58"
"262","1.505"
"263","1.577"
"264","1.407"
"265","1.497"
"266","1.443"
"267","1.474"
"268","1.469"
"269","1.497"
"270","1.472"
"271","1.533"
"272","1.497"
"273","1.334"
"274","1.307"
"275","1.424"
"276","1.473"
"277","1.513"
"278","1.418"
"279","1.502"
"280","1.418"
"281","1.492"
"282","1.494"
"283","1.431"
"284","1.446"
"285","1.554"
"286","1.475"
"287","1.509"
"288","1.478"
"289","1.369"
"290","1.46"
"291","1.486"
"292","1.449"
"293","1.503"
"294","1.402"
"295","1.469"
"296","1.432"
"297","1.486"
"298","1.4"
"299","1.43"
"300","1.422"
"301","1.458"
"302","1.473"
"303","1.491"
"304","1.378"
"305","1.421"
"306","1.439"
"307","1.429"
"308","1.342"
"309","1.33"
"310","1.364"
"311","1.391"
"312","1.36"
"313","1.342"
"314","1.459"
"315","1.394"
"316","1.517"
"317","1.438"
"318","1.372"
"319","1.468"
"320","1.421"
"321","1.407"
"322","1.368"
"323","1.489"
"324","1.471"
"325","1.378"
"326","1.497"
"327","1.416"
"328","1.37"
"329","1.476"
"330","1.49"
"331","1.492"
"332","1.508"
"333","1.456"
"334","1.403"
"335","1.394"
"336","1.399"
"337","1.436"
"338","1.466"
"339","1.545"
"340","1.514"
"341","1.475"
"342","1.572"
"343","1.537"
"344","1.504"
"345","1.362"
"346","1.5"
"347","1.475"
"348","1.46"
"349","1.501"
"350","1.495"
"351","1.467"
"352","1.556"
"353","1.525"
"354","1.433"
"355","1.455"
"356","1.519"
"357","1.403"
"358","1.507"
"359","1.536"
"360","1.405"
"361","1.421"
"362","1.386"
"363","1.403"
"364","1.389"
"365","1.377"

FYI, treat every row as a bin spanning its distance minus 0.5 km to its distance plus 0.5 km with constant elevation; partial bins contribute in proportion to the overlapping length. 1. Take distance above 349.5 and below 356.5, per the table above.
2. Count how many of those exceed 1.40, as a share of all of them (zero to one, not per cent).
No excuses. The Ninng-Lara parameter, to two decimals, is 1.00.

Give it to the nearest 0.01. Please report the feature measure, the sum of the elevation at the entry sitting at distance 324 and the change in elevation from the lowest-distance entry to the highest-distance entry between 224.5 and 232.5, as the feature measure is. 1.23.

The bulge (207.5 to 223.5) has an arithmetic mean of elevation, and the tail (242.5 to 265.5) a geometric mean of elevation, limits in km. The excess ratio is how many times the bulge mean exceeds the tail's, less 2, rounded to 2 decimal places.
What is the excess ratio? -1.06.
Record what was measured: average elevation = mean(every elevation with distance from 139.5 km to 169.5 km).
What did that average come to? 1.30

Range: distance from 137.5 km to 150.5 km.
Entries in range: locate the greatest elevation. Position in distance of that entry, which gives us 144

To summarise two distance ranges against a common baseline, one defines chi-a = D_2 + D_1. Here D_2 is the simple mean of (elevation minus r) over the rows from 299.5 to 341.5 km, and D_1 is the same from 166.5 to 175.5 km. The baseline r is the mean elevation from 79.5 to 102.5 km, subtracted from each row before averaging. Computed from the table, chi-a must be -1.0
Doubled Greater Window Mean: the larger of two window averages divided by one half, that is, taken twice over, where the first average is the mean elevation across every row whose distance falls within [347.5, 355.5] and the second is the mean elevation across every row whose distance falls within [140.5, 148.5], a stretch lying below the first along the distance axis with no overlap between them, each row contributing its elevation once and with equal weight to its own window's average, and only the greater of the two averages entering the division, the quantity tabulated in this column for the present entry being 3.26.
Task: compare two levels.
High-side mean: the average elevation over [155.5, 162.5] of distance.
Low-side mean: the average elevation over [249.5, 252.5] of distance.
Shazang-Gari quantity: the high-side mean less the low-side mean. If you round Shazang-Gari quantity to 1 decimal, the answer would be -0.1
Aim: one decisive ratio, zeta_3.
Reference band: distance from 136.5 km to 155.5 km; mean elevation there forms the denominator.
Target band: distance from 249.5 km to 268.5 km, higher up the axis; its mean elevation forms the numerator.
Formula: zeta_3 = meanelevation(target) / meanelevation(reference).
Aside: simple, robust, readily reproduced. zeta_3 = 1.0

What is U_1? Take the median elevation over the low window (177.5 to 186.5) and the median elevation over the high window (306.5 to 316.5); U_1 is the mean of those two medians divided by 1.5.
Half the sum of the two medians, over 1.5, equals 0.93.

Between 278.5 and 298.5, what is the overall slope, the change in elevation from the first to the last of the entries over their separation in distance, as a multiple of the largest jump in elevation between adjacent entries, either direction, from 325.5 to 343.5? -0.051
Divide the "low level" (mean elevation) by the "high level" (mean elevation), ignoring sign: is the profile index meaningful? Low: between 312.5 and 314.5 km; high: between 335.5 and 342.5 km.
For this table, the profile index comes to 0.9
